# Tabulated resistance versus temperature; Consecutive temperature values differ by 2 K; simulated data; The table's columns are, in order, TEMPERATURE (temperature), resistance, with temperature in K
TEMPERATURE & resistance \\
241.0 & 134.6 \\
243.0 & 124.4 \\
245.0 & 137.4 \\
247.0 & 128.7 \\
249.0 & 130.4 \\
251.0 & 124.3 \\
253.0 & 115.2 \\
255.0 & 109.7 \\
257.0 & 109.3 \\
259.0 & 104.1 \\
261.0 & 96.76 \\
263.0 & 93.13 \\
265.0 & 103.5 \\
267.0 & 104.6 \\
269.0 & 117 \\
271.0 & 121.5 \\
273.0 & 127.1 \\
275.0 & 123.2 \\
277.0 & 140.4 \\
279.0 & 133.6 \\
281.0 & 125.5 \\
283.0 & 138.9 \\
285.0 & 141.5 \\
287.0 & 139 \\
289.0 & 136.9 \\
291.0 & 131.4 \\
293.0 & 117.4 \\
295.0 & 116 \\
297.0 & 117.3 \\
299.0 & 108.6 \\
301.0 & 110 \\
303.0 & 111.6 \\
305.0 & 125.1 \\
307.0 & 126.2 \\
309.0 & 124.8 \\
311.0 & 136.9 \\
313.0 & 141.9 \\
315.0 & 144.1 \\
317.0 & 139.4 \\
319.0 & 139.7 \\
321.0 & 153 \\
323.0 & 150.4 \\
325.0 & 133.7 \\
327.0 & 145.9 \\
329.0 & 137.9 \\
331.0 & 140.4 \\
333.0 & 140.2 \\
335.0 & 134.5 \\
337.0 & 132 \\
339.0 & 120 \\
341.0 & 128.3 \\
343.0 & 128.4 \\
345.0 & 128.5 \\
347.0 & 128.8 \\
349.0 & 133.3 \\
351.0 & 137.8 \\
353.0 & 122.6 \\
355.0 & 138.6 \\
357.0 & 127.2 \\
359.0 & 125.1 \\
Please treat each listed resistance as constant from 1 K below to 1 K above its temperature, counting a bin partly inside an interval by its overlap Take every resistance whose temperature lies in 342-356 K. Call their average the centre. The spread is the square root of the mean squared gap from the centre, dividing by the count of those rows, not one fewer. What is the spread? 5.3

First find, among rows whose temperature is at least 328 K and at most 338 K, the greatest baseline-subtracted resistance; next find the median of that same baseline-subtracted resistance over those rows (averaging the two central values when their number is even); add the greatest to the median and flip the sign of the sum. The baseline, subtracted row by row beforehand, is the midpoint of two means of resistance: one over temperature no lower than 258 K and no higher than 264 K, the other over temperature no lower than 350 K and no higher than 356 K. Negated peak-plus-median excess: -47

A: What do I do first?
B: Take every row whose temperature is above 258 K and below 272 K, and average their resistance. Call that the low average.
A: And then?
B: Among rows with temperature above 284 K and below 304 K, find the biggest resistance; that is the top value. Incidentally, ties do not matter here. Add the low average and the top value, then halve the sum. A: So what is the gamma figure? 124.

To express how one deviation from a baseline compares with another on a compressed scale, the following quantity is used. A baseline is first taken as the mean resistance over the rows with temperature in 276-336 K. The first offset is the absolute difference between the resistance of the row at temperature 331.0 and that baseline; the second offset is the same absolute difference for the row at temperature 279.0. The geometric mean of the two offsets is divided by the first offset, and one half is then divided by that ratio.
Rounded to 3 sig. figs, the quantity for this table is 1.49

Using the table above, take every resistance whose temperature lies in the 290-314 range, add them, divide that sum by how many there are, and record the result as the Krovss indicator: 122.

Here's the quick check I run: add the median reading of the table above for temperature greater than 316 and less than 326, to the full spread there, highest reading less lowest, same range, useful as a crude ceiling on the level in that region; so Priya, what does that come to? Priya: 159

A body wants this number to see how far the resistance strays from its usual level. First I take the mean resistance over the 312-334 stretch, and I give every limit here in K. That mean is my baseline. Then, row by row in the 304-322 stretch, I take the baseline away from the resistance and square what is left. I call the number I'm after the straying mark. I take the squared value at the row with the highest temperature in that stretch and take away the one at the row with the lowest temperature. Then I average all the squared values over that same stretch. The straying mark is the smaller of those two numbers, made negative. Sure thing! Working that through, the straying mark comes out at 188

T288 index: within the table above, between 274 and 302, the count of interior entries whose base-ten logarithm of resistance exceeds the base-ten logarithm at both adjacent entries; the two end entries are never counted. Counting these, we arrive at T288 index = 3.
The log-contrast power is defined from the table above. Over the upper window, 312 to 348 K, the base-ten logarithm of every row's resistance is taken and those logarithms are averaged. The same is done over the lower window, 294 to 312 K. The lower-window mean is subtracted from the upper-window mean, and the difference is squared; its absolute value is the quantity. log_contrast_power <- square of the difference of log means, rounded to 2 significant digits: 0.0035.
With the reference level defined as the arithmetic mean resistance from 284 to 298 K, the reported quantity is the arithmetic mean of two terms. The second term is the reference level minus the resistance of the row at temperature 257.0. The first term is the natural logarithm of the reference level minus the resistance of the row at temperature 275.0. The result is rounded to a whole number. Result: 10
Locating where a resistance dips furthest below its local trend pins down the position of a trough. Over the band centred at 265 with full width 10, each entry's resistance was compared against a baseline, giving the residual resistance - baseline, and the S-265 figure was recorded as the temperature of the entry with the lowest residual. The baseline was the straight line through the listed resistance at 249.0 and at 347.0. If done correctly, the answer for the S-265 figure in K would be 263.0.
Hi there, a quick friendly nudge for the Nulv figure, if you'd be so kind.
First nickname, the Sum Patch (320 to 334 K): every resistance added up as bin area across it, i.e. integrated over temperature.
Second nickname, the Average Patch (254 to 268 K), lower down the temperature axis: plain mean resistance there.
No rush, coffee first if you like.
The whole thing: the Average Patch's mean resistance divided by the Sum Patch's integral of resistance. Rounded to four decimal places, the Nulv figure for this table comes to 0.0514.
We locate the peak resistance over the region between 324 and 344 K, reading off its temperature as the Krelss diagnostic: 327.0 K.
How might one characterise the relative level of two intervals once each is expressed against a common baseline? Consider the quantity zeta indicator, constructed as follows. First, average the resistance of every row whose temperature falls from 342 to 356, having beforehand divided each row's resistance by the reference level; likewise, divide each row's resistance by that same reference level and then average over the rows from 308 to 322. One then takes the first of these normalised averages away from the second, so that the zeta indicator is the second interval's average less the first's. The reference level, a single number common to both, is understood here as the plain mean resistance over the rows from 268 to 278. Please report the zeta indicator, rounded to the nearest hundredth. 0.07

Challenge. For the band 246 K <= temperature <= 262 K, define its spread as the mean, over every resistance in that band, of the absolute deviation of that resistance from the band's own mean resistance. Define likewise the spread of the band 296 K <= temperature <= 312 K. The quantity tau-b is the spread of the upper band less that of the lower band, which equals -1.7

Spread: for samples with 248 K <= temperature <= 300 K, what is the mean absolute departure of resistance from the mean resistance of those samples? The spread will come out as 12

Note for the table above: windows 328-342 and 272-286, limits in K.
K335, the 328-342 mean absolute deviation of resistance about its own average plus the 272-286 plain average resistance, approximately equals 139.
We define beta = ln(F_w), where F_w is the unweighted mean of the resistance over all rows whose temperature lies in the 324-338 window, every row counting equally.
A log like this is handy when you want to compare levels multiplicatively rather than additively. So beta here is 4.93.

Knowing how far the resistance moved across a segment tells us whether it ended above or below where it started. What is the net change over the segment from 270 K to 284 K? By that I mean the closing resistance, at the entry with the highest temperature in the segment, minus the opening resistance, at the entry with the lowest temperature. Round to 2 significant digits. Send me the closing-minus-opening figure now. 17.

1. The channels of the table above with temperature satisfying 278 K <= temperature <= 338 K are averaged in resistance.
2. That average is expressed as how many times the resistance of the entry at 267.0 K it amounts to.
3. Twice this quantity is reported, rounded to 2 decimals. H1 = 2.53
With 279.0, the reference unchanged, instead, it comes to 1.98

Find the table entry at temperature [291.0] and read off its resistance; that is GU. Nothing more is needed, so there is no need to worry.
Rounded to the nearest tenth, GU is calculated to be 131.4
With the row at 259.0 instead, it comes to 104.1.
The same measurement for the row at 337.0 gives 132.0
